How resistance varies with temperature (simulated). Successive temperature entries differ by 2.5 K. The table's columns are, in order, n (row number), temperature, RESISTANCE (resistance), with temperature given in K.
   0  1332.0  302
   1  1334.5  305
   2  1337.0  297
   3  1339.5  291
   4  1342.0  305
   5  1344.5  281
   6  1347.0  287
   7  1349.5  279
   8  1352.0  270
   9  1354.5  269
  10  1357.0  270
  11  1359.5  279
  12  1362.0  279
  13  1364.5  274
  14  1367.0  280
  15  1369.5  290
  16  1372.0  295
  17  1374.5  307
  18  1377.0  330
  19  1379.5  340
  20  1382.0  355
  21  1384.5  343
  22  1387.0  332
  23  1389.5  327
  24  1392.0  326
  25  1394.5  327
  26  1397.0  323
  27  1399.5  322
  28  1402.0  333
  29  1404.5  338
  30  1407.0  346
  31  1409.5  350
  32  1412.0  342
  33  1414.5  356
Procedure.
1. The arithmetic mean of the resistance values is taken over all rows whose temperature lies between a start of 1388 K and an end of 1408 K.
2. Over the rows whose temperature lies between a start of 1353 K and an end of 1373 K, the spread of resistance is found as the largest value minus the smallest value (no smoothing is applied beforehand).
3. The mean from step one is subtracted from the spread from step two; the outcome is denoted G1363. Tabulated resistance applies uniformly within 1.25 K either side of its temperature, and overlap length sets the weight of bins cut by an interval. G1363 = -304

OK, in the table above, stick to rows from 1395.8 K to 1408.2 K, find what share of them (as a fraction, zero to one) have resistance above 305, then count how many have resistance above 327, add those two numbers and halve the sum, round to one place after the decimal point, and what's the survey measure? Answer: 2.0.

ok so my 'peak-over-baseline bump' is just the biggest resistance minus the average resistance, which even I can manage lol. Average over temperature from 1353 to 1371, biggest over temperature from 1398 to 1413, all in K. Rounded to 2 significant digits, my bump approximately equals 73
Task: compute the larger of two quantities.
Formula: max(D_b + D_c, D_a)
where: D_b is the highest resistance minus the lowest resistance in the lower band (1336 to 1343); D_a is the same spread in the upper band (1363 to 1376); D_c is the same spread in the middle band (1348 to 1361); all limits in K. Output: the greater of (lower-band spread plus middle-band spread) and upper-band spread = 33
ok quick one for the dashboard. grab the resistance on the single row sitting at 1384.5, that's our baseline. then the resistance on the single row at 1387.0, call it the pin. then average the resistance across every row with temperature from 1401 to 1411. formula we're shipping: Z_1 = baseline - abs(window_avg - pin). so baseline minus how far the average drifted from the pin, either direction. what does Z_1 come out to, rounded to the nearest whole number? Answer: 333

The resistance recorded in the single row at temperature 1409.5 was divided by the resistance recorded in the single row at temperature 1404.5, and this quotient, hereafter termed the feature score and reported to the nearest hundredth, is 1.04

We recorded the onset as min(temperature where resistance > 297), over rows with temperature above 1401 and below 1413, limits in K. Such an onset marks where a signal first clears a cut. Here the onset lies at 1402.0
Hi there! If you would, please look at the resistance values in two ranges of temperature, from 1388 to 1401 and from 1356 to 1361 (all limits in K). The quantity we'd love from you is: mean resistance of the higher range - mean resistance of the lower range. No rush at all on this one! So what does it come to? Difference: 50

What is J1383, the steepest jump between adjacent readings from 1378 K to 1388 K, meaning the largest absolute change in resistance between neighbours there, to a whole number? 15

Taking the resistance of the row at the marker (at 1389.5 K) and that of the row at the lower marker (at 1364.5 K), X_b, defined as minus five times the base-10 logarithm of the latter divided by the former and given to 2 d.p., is 0.38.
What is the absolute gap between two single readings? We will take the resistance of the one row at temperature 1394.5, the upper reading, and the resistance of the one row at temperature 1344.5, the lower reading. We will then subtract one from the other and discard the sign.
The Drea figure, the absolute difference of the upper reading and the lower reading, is 46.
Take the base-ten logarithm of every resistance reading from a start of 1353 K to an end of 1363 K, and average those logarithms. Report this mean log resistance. 2.44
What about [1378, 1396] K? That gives 2.53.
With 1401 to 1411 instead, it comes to 2.53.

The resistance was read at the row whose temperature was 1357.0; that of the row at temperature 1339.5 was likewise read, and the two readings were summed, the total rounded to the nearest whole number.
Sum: 561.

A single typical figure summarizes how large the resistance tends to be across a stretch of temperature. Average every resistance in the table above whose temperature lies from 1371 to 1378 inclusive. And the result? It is 311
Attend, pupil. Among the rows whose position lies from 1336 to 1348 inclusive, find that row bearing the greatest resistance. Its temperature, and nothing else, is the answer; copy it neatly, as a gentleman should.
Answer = 1342.0 K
